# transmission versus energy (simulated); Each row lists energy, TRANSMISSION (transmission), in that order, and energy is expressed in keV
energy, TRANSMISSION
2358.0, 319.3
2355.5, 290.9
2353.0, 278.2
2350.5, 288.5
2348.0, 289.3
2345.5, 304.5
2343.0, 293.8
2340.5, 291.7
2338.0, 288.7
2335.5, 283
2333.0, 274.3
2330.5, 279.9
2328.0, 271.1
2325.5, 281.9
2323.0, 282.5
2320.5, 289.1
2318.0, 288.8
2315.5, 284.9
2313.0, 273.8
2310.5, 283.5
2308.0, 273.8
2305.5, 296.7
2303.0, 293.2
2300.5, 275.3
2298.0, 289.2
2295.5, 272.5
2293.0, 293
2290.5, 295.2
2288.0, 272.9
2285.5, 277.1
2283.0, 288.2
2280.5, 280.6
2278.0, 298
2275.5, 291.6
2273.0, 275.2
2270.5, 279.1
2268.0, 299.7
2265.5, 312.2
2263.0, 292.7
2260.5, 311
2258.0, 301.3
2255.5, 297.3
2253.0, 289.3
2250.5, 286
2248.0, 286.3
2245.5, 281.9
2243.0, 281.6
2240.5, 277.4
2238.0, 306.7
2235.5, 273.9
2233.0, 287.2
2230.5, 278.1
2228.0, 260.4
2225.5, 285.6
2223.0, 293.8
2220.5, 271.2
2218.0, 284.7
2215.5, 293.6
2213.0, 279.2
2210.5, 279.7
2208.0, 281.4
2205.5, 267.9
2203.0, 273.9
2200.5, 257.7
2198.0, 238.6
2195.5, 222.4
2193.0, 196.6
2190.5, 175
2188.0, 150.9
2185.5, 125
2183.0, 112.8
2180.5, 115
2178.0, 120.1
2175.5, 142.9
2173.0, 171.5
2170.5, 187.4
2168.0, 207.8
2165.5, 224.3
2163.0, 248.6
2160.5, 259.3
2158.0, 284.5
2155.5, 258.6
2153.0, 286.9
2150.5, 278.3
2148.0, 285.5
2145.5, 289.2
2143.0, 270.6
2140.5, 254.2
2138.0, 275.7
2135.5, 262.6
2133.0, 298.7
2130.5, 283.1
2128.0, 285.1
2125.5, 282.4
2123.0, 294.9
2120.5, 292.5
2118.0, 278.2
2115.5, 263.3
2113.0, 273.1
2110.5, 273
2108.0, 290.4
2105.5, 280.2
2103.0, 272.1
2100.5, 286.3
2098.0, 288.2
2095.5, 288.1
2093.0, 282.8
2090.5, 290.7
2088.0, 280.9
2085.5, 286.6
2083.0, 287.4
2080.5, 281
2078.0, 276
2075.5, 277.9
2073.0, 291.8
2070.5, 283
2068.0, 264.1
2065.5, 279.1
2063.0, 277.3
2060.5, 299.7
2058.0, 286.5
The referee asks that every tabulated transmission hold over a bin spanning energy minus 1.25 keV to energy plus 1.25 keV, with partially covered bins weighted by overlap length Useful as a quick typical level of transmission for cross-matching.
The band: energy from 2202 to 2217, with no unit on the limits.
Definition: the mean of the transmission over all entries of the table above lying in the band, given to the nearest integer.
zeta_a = 279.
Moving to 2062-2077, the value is 279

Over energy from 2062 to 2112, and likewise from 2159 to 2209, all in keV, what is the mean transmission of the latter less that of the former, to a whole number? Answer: -83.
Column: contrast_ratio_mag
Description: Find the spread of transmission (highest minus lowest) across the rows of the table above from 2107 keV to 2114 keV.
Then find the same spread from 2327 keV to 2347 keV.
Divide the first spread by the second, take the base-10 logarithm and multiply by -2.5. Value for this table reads 0.7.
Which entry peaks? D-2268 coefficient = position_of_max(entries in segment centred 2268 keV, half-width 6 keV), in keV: 2265.5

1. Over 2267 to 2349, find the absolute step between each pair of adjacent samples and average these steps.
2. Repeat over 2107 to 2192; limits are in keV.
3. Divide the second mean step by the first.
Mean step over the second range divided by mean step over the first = 1.53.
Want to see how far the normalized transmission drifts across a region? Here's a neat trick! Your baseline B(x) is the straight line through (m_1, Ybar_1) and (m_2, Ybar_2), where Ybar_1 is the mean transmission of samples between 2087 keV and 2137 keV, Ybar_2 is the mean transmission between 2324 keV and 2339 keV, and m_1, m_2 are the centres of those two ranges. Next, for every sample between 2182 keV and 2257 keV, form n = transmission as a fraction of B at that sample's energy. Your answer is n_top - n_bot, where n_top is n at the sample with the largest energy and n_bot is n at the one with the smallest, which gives 0.66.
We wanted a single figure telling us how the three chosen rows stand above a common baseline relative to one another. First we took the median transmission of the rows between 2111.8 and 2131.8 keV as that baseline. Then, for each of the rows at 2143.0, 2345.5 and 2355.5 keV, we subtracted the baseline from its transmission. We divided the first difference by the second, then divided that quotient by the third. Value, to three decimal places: -0.069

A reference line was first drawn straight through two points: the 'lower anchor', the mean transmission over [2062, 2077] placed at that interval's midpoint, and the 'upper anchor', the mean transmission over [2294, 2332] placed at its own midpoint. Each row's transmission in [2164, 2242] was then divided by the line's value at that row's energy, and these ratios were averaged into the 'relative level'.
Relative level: 0.82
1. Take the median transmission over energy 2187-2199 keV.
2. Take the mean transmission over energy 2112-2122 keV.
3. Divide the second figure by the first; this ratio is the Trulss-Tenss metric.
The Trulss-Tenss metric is 1.41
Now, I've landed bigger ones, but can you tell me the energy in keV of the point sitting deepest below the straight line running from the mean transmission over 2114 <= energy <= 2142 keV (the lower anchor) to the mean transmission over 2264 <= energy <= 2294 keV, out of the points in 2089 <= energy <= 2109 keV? 2103.0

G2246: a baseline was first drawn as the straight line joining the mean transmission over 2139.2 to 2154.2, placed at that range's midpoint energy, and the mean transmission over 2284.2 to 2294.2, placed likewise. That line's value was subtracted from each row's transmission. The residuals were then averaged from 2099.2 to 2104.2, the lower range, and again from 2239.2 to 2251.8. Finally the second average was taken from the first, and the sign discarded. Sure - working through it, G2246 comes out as 4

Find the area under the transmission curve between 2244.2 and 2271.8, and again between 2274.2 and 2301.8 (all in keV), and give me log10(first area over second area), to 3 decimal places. 0.014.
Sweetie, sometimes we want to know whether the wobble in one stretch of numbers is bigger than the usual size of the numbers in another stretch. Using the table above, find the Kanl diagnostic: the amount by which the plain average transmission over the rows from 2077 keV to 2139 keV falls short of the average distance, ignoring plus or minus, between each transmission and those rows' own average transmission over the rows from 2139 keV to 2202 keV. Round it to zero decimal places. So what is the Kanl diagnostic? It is -230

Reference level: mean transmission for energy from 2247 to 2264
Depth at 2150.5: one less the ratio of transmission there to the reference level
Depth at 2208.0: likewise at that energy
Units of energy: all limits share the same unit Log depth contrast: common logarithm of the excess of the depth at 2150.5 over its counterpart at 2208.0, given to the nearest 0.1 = -2.0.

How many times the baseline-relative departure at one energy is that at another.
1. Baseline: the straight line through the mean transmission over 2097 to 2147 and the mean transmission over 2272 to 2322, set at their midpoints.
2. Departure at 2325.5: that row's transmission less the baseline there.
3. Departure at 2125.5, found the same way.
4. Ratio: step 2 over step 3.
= -1.4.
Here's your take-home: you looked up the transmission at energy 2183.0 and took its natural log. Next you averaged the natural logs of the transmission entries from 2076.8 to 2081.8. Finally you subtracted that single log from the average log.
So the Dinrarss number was 0.90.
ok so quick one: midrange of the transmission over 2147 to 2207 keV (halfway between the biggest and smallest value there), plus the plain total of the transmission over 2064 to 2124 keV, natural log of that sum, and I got 8.85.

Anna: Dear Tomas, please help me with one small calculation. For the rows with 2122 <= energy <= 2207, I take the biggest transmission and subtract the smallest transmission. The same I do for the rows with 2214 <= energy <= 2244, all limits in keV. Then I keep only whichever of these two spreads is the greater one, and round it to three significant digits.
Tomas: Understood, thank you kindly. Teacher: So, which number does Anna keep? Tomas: 186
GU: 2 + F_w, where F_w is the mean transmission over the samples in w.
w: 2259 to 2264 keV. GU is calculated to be 304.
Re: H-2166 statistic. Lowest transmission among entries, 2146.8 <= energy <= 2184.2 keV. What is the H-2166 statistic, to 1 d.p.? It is 112.8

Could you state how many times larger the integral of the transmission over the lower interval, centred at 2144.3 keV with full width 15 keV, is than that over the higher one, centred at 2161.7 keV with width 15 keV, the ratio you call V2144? 1.11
